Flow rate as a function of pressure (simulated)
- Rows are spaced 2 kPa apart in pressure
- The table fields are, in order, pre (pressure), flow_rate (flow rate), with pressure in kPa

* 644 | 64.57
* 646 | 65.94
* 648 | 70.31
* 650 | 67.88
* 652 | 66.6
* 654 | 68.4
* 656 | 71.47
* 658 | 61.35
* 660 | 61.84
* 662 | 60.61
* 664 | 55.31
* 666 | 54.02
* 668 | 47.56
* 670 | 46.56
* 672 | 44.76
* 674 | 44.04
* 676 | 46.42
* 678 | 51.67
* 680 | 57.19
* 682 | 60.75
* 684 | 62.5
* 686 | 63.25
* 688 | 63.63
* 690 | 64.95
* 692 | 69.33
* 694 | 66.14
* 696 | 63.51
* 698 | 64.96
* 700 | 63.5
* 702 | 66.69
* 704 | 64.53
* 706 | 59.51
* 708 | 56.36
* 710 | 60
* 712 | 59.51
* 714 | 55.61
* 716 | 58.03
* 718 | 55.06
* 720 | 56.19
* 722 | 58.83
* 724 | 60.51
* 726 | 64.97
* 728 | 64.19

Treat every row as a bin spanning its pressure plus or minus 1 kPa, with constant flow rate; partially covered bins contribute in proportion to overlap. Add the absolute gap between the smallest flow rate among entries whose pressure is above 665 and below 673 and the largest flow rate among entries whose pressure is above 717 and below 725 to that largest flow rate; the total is 76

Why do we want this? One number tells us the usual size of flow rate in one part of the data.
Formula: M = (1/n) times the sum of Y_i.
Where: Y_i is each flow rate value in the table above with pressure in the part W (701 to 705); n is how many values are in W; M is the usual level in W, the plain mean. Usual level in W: 65.6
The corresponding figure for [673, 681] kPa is 49.8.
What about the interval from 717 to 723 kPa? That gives 56.7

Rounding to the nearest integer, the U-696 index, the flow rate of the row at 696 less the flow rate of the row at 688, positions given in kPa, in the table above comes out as 0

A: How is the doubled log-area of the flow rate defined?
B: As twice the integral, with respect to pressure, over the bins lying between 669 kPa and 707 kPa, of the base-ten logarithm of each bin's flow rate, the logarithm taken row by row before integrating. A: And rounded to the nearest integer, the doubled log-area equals 134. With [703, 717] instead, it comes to 50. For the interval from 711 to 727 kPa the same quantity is 57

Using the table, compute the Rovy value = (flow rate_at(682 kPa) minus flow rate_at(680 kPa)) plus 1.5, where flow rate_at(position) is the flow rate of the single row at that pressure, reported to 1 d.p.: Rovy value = 5.1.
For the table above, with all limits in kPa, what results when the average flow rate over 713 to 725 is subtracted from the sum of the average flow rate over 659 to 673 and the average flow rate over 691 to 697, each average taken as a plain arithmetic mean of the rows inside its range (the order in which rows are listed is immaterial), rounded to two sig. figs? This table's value 62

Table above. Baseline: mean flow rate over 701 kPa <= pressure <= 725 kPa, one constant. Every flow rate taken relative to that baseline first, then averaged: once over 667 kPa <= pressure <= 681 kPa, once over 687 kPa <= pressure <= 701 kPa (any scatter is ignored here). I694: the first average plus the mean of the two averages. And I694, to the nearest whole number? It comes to -13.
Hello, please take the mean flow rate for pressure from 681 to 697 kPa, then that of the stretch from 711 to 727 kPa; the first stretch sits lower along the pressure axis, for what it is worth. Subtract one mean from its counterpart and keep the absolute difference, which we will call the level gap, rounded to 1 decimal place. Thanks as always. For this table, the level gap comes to 5.7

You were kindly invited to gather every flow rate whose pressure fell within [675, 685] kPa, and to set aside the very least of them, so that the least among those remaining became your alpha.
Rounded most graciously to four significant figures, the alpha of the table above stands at 51.67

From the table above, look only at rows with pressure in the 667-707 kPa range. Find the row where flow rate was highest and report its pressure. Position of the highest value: 692 kPa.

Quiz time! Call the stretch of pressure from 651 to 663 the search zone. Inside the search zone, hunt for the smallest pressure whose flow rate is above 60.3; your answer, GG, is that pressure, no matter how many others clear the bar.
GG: 652 kPa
